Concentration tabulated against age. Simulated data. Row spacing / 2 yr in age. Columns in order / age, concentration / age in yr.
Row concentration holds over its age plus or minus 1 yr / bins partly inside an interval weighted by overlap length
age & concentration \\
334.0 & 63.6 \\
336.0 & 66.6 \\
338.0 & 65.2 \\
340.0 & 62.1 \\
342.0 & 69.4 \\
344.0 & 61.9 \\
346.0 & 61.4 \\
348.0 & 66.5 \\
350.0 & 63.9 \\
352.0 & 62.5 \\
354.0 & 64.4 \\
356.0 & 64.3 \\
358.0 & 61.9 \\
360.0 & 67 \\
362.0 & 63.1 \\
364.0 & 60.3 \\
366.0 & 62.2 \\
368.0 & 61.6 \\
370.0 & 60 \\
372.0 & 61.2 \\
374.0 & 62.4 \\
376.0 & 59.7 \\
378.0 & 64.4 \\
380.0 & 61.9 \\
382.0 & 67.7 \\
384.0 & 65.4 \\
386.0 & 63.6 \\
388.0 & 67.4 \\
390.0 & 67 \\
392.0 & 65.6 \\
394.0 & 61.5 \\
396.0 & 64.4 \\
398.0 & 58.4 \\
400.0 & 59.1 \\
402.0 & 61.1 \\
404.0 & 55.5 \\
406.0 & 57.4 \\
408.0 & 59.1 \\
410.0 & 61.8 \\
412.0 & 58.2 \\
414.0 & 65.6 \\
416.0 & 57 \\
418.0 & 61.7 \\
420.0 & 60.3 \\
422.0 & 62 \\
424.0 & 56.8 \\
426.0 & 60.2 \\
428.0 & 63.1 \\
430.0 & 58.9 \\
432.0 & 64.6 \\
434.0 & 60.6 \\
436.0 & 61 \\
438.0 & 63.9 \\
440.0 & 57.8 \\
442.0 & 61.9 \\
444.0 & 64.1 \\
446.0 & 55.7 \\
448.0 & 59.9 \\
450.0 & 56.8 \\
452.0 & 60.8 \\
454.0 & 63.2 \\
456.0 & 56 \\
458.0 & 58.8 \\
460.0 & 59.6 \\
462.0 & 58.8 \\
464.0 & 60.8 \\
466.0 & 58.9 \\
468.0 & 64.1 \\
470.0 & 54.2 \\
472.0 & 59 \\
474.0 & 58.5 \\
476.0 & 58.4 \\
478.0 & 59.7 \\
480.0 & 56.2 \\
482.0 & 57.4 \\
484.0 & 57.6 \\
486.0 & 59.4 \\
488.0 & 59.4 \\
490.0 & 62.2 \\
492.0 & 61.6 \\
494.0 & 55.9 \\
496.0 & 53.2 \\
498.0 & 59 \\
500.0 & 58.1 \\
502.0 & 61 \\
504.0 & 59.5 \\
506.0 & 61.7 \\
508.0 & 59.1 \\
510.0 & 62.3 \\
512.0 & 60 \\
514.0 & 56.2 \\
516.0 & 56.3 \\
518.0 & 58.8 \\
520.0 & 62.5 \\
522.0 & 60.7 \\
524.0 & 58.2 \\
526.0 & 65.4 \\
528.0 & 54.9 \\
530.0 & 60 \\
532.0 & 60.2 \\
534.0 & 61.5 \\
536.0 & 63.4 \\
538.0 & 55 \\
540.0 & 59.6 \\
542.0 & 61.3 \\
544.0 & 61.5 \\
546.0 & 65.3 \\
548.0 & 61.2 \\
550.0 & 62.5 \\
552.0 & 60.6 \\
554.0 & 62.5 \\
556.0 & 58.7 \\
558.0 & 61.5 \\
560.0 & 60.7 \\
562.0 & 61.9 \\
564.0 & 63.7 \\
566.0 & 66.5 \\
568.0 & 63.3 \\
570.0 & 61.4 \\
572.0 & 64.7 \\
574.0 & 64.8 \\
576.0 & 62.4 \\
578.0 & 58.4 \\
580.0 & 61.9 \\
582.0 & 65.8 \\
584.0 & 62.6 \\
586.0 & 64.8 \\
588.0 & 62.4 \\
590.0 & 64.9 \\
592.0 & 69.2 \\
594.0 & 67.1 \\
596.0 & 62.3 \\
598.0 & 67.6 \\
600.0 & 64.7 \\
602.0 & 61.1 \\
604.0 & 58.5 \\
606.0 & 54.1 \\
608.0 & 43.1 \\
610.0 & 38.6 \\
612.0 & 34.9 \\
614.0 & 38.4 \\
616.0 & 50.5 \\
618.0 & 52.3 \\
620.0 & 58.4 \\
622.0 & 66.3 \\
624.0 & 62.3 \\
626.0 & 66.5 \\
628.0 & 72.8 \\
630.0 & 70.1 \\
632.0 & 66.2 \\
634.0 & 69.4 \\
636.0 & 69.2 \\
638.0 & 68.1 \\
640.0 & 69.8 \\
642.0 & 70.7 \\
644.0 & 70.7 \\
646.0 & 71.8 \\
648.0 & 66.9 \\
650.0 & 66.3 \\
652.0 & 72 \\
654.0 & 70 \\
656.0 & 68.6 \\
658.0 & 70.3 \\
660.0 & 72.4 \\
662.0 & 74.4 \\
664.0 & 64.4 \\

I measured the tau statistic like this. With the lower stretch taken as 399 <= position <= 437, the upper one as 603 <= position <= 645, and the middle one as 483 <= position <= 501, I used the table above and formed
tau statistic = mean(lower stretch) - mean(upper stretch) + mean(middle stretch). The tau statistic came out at 59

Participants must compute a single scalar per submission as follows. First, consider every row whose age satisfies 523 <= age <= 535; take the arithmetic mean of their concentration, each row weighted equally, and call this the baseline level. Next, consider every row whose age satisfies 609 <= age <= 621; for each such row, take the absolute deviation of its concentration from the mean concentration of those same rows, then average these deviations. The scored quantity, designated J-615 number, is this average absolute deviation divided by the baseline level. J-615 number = 0.14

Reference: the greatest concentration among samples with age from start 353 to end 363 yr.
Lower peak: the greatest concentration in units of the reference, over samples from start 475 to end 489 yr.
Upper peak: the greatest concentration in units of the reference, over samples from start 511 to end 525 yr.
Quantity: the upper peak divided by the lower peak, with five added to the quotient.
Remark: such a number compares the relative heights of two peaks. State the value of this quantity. 6.05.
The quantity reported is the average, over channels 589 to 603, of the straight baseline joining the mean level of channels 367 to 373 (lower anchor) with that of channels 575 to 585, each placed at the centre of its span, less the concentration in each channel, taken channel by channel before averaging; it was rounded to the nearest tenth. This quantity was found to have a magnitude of -3.0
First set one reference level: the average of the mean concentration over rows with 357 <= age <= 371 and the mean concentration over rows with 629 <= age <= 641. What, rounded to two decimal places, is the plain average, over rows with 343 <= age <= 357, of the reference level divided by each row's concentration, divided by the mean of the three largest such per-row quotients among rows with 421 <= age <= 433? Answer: 0.92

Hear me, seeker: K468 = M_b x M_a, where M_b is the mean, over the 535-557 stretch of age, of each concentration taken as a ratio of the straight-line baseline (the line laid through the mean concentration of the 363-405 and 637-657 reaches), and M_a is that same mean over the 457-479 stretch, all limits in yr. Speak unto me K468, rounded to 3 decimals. 0.837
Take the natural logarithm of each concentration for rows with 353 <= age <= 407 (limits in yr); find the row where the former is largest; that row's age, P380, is 382.0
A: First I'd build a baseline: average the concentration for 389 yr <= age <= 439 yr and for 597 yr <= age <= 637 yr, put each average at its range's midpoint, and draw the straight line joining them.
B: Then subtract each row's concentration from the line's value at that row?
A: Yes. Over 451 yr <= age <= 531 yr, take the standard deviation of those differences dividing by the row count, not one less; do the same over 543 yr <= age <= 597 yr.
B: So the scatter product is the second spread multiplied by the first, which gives 6.6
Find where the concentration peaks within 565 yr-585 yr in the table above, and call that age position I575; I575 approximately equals 566.0 yr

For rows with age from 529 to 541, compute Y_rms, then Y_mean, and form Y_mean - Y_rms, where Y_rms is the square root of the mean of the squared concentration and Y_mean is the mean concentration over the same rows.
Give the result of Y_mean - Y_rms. -0.054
